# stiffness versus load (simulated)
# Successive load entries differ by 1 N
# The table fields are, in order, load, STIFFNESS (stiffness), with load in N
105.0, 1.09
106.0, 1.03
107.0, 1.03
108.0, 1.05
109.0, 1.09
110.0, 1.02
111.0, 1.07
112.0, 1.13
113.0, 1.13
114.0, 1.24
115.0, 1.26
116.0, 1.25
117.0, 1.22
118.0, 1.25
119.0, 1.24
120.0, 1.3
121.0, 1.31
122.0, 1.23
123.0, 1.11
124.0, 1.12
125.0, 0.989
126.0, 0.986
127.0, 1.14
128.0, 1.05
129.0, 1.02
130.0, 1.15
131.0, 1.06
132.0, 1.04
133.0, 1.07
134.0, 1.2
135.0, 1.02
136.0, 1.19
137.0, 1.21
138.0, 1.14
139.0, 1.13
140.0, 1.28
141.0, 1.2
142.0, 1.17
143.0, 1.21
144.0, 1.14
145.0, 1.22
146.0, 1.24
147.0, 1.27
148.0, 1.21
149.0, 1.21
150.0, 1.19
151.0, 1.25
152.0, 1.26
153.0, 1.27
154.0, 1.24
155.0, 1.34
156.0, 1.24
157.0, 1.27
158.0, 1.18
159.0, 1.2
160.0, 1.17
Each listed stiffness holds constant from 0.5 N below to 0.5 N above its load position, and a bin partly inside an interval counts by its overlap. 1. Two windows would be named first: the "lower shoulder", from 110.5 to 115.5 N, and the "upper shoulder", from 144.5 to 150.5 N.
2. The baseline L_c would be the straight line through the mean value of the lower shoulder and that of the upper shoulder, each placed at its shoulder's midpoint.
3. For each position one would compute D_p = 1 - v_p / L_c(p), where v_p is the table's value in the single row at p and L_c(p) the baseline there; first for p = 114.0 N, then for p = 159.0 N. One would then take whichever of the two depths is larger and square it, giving 0.0012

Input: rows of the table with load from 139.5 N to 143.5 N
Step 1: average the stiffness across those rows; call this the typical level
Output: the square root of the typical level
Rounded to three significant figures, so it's 1.10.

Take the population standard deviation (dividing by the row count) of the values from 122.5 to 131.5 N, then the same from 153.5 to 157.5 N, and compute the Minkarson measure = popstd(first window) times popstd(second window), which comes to 0.0024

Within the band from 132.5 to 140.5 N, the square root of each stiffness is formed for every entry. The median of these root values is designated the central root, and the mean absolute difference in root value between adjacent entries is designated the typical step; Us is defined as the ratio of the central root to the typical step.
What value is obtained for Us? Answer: 22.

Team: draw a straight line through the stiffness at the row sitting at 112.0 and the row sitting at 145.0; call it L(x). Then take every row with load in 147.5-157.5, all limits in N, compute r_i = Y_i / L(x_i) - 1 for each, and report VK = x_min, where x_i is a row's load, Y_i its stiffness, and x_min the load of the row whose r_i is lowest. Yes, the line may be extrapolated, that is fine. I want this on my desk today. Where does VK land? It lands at 150.0 N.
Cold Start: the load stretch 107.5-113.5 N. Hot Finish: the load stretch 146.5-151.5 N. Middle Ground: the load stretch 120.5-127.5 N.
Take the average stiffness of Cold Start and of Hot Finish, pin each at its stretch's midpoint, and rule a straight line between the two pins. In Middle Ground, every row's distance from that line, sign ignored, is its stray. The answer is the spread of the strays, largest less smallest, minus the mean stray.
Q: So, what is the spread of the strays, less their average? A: 0.10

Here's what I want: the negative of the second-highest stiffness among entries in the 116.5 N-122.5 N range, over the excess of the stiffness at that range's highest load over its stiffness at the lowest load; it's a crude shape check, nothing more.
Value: -130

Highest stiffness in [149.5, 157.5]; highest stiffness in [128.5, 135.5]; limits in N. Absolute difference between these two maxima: 0.140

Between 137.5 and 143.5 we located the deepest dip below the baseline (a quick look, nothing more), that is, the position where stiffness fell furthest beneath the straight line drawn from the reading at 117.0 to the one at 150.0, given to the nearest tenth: 139.0 N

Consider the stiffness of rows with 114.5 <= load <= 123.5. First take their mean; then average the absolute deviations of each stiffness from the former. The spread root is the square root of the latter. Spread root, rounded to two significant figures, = 0.19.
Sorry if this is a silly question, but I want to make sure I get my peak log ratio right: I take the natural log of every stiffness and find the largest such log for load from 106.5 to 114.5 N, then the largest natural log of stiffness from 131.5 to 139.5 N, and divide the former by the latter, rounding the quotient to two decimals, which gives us 1.13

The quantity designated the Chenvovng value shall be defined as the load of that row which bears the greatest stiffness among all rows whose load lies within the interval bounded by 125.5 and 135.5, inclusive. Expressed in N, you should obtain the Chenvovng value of 134.0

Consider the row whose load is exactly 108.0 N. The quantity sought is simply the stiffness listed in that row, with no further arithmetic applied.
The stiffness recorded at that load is 1.05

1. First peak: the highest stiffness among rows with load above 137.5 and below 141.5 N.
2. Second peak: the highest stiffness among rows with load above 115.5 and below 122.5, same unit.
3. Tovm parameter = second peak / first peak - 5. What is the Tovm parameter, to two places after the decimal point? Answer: -3.98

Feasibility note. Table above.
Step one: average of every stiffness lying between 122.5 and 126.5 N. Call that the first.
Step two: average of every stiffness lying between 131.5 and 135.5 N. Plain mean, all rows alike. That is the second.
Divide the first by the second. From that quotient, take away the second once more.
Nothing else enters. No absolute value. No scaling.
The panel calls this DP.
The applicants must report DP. -0.11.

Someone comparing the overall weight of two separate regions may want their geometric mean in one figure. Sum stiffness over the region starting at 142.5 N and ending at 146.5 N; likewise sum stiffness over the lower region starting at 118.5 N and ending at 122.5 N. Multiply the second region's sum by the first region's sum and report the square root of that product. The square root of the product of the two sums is 4.94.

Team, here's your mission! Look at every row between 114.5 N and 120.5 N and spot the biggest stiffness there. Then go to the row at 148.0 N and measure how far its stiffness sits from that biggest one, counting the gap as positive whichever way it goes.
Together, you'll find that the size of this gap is 0.09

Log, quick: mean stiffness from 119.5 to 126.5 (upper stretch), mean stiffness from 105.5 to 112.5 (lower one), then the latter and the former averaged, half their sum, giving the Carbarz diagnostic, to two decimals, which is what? 1.10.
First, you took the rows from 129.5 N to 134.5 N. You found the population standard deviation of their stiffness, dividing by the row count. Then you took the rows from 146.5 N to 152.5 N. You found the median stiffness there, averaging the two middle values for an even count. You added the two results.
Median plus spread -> 1.29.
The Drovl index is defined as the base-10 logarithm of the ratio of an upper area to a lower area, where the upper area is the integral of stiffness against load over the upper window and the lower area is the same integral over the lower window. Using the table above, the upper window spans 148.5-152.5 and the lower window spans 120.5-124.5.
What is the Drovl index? 0.013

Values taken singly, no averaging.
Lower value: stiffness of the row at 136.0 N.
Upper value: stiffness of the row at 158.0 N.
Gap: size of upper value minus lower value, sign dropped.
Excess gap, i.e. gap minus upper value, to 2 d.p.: -1.17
